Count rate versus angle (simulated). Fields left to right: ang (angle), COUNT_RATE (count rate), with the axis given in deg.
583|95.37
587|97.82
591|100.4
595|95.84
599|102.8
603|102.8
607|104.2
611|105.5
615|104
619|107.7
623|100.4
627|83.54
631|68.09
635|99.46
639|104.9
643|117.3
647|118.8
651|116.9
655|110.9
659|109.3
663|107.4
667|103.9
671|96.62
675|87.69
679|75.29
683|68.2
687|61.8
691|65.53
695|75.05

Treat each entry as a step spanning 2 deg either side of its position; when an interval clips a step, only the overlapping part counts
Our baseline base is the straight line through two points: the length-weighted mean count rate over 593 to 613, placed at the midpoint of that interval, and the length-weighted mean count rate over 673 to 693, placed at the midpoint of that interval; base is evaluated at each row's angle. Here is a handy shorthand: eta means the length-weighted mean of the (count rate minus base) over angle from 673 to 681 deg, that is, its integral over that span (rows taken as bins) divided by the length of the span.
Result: 7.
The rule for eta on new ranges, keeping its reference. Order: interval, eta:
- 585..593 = -8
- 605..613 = 5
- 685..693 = -6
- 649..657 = 31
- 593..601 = -5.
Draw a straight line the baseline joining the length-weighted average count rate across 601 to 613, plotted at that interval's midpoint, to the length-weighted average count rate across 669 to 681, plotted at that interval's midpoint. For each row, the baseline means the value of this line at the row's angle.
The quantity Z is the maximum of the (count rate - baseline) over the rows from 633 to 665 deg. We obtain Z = 25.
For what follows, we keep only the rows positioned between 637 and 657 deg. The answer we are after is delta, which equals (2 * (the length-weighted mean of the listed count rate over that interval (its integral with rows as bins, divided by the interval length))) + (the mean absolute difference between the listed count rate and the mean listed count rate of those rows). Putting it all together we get 232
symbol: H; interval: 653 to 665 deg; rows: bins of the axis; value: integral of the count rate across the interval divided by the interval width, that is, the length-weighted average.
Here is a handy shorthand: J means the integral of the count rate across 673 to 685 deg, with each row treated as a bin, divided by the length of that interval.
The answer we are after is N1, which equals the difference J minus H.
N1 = -32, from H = 109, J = 77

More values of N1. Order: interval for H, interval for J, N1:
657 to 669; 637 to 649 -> 7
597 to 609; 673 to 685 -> -26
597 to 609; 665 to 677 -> -7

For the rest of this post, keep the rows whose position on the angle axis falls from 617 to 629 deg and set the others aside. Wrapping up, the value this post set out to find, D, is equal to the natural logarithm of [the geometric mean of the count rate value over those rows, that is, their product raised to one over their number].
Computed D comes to 4.57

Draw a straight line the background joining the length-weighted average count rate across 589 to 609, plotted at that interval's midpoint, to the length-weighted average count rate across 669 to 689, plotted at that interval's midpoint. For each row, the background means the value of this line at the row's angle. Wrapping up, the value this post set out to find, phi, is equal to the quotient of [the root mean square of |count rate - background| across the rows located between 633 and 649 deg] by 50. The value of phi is 0.46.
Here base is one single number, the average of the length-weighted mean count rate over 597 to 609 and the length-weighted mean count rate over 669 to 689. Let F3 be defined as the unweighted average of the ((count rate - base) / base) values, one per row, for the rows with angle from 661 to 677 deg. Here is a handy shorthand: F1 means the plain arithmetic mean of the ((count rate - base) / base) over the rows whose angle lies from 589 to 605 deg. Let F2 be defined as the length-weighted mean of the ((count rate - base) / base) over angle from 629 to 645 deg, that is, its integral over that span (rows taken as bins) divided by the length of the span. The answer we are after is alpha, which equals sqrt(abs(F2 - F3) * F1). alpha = 0.04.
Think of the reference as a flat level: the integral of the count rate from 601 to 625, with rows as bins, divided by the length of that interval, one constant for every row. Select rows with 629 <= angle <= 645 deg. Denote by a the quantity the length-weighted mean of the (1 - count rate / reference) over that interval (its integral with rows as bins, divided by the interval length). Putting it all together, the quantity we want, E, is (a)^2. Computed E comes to 0.0041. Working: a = 0.06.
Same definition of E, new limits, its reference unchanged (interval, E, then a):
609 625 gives 0.0000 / 0.00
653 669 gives 0.0013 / -0.04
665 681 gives 0.0161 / 0.13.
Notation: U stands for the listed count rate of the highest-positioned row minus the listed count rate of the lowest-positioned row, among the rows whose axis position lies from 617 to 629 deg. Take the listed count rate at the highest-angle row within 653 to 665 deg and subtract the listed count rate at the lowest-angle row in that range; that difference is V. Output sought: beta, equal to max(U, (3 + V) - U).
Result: 24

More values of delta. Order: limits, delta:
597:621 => 210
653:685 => 203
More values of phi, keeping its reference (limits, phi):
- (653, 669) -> 0.50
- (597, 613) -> 0.10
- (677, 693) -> 0.19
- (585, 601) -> 0.10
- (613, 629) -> 0.18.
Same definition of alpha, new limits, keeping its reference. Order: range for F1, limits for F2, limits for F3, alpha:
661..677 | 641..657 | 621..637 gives 0.17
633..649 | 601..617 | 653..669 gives 0.09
